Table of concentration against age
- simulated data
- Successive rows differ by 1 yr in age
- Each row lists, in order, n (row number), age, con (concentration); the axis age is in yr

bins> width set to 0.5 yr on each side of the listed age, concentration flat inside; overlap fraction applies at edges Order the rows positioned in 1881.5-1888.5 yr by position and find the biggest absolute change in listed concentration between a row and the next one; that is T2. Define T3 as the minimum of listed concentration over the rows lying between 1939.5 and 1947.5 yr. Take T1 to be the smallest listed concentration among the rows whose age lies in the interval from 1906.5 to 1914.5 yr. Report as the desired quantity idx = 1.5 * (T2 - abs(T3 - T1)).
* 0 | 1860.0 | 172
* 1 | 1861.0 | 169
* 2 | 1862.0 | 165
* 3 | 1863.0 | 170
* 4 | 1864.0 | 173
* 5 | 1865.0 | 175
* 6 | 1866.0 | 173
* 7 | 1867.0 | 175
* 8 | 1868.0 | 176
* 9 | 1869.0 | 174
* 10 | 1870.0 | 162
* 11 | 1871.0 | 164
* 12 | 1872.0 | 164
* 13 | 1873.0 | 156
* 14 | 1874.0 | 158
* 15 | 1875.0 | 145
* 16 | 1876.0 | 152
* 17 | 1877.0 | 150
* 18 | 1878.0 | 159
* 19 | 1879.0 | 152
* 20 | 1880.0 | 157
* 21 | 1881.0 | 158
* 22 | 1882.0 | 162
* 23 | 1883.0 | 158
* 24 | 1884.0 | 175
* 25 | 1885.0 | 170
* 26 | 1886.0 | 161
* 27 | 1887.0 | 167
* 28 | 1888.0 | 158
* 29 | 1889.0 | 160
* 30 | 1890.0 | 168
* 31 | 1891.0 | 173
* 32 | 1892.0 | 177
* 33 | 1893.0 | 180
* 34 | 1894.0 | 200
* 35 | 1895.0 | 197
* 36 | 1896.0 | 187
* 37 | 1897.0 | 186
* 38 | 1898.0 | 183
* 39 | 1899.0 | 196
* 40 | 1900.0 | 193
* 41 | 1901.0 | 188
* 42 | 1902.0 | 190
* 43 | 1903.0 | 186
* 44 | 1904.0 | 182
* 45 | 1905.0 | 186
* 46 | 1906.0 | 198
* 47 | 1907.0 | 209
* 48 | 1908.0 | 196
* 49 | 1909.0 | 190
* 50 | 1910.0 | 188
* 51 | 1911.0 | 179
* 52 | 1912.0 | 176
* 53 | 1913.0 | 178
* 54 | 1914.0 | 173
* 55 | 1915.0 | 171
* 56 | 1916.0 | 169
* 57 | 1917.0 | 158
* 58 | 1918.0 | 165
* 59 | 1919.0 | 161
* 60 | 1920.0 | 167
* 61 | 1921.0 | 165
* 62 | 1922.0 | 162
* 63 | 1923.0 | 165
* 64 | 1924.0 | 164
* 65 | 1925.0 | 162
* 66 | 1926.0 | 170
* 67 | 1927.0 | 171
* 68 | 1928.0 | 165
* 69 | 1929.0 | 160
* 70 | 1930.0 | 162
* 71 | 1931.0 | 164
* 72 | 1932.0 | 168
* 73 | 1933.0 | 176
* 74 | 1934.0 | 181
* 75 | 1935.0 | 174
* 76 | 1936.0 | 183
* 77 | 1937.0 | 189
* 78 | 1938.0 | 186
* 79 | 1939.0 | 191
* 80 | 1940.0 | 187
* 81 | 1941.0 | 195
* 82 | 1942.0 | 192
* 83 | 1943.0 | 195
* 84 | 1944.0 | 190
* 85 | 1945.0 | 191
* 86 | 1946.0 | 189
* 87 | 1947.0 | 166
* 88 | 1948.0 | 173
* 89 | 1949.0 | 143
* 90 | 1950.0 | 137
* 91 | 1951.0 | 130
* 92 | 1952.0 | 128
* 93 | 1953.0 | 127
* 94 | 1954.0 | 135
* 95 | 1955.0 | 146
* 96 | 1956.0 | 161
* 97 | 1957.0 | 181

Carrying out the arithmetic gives 15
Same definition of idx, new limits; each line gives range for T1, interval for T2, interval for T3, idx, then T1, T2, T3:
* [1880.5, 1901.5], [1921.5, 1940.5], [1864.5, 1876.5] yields -6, 158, 9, 145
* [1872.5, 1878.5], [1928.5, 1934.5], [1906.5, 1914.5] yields -30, 145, 8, 173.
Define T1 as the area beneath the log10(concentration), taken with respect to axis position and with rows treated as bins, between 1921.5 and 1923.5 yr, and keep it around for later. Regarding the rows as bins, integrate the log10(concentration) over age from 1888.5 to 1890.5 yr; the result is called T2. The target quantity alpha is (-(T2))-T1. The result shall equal -8.86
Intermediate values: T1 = 4.43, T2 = 4.43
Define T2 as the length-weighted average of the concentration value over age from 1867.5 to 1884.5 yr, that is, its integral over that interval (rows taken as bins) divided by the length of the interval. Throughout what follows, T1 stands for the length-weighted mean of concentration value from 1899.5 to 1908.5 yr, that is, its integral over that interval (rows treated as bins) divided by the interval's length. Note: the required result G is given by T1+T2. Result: 352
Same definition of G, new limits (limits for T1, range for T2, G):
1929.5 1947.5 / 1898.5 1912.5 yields 372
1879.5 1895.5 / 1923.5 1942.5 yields 346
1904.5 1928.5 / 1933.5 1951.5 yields 352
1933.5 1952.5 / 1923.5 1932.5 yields 340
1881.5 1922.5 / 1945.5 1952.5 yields 330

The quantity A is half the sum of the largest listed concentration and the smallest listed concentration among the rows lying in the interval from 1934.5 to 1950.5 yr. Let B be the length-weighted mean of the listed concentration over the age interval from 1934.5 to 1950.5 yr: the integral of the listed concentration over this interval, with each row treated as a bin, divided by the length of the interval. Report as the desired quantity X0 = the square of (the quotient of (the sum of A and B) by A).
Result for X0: 4.35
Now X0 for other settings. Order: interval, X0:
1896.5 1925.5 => 3.90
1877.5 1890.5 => 3.96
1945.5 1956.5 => 3.77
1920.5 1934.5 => 3.91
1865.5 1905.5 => 3.98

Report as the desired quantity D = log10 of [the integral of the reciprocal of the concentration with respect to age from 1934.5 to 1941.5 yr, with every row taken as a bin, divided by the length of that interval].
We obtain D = -2.270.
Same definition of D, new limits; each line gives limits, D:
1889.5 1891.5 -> -2.232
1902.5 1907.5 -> -2.283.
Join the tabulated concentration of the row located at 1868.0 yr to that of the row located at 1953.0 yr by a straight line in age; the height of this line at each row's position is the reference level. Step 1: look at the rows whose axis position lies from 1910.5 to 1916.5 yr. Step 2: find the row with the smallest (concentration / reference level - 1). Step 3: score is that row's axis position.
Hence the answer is 1916.0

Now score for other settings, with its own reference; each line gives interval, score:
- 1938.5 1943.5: 1940.0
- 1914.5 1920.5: 1917.0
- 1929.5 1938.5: 1930.0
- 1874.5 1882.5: 1875.0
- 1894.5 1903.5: 1898.0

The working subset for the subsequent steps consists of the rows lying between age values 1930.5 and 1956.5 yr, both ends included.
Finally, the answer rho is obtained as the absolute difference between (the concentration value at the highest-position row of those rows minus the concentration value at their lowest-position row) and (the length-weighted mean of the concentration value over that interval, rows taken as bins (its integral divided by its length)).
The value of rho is 172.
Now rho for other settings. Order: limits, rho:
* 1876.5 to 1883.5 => 149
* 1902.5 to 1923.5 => 198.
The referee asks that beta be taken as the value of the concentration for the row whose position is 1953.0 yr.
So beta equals 127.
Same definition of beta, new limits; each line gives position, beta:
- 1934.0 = 181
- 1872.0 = 164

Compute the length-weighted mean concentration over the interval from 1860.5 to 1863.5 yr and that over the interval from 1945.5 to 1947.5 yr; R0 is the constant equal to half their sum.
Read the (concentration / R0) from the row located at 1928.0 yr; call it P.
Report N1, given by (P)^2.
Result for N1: 0.91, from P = 0.96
